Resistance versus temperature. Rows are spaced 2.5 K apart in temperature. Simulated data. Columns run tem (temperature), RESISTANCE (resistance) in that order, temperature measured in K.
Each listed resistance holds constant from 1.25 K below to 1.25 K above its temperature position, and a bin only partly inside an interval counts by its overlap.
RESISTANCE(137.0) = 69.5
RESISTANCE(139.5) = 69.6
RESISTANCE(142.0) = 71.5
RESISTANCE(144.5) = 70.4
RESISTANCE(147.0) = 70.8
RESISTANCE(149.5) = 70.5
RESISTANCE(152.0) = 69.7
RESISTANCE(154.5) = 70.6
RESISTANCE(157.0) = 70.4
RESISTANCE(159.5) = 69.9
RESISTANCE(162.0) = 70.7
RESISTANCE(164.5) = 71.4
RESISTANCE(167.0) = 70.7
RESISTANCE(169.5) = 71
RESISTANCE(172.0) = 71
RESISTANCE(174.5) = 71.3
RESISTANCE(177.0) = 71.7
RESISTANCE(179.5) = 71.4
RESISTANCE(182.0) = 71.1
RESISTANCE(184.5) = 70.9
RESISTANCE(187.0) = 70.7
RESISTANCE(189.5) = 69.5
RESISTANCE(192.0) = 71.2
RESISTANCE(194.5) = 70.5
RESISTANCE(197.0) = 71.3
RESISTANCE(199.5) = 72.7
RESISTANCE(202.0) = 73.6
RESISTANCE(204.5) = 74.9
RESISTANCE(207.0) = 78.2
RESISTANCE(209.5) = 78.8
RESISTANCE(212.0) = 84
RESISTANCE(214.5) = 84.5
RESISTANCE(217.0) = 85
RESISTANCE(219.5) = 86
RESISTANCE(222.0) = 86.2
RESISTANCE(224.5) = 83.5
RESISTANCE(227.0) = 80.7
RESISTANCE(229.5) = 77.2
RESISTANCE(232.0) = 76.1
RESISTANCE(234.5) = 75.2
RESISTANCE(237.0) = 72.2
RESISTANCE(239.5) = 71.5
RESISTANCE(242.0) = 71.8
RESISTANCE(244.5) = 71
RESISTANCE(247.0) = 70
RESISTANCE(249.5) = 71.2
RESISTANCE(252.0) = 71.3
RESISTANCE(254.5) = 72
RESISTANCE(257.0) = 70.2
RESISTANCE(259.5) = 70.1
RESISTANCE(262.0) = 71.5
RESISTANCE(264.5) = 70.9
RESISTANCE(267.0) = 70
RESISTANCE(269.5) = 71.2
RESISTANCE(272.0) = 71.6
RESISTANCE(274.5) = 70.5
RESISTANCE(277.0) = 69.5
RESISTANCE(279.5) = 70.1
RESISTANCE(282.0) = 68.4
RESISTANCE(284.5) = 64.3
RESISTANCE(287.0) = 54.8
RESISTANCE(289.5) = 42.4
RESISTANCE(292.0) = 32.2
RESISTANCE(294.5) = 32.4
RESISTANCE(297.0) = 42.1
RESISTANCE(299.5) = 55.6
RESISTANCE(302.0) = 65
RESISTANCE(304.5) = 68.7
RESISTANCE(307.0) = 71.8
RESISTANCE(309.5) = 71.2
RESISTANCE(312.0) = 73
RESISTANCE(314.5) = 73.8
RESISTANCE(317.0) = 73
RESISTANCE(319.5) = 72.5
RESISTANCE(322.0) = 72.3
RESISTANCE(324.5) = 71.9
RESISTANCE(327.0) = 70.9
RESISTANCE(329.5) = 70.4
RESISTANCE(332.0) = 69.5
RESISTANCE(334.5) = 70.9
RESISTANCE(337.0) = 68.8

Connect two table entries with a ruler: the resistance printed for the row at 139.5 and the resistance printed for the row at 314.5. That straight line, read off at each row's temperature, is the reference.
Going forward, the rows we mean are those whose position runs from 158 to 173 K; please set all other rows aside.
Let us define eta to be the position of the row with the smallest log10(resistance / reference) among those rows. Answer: 159.5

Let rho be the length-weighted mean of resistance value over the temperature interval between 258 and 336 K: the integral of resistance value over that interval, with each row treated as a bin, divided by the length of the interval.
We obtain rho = 65.3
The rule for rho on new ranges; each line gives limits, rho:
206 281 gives 75.0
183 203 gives 71.3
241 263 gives 71.0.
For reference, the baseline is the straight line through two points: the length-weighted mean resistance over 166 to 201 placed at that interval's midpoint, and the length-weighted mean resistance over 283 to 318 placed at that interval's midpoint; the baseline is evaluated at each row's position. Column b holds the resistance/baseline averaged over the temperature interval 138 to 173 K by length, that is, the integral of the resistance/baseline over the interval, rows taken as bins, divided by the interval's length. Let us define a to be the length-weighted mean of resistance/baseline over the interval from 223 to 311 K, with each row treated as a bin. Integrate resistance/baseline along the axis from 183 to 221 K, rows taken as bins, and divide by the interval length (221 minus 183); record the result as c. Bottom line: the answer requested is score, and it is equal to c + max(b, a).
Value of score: 2.18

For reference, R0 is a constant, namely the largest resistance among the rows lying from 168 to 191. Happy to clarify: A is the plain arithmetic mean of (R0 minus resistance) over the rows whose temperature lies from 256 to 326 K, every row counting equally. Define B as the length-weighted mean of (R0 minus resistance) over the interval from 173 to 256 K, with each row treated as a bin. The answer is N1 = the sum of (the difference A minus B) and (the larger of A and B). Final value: 17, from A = 7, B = -3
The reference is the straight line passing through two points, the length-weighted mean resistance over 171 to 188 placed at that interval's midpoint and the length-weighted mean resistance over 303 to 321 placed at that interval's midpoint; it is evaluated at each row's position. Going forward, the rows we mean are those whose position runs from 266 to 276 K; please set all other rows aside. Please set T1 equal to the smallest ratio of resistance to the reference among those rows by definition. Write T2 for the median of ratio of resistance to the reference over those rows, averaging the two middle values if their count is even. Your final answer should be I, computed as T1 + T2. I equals 1.97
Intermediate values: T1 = 0.977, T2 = 0.988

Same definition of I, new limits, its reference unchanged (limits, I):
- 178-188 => 1.99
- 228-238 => 2.07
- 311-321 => 2.02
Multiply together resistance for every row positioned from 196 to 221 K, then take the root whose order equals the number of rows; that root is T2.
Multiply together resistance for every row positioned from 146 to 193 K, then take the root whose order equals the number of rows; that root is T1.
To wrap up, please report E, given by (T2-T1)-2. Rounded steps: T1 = 71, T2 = 79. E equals 6.0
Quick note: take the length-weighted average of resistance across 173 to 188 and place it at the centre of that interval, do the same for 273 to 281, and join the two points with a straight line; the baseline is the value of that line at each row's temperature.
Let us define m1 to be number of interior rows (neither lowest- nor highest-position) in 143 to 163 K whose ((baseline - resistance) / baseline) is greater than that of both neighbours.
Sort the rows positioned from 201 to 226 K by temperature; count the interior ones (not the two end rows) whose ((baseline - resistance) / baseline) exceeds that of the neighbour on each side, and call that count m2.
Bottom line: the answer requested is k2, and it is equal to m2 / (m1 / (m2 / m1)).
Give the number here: 0.0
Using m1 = 2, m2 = 0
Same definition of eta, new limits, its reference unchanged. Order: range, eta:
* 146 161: 152.0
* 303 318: 304.5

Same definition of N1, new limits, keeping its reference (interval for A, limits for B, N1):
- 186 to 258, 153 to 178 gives -4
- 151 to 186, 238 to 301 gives 1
